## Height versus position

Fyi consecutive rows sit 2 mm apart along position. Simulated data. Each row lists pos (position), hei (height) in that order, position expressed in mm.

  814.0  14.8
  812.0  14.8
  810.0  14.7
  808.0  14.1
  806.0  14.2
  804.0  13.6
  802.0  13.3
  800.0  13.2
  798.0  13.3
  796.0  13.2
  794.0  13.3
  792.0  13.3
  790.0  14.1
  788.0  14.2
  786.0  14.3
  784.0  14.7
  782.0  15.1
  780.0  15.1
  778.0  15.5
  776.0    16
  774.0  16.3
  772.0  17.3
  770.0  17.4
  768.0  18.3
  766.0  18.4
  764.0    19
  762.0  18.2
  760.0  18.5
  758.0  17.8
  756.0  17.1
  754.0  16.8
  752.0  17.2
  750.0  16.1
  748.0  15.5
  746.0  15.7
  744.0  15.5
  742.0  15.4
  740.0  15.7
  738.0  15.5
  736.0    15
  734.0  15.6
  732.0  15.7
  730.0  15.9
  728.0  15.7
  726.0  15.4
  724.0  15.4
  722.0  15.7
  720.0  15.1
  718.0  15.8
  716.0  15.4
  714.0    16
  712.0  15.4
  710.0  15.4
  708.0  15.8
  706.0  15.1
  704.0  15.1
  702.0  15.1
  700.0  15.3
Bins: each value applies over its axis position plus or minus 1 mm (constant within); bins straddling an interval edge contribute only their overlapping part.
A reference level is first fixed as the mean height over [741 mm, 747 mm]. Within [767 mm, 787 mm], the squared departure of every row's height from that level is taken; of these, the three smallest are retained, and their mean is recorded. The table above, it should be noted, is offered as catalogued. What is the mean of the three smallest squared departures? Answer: 0.13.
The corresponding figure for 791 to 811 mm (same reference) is 1.51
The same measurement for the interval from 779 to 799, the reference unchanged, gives 0.36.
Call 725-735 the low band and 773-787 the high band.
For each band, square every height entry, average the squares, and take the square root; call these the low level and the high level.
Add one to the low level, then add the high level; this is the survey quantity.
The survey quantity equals 32.0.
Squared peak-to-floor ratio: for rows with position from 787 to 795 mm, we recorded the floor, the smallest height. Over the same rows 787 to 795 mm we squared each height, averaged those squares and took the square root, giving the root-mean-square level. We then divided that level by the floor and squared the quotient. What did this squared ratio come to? 1.07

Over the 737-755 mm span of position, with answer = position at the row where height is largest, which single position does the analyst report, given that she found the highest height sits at 752.0 mm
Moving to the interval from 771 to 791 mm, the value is 772.0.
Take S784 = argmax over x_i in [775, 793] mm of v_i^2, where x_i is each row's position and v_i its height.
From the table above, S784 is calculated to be 776.0 mm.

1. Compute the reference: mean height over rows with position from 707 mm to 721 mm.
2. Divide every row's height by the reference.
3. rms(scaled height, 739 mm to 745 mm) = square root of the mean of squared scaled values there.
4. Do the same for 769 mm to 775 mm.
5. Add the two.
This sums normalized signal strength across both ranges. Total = 2.09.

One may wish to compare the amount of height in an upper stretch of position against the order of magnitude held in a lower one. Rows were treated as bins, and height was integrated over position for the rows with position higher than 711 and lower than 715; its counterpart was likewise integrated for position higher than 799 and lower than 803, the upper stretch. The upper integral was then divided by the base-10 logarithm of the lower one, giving 29.5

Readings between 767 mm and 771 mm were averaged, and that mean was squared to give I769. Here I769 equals 319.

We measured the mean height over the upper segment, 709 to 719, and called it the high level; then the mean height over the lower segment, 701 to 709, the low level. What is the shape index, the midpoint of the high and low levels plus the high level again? 31.0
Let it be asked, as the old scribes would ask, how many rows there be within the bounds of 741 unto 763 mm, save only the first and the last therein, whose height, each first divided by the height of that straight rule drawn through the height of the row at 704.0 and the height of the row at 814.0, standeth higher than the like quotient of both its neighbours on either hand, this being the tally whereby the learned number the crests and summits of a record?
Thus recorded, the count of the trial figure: 3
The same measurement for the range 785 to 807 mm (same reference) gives 2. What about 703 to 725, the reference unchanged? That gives 4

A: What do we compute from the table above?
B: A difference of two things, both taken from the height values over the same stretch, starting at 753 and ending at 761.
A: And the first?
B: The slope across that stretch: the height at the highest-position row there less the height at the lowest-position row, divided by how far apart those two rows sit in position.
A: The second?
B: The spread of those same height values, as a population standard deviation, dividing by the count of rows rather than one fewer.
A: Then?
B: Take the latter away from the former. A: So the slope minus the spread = -0.4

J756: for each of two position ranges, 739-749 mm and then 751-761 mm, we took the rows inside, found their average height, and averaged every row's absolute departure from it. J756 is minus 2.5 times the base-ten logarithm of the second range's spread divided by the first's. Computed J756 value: -1.7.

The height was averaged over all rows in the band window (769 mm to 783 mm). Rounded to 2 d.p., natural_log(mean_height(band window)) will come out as 2.78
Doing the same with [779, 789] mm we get 2.69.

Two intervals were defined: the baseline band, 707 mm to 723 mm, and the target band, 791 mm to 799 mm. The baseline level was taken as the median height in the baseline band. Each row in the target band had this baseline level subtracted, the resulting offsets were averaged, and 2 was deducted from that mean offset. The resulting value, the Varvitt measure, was -4.3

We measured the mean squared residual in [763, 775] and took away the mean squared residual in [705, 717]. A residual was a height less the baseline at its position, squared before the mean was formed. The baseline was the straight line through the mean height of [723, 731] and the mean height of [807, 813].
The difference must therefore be 7.9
